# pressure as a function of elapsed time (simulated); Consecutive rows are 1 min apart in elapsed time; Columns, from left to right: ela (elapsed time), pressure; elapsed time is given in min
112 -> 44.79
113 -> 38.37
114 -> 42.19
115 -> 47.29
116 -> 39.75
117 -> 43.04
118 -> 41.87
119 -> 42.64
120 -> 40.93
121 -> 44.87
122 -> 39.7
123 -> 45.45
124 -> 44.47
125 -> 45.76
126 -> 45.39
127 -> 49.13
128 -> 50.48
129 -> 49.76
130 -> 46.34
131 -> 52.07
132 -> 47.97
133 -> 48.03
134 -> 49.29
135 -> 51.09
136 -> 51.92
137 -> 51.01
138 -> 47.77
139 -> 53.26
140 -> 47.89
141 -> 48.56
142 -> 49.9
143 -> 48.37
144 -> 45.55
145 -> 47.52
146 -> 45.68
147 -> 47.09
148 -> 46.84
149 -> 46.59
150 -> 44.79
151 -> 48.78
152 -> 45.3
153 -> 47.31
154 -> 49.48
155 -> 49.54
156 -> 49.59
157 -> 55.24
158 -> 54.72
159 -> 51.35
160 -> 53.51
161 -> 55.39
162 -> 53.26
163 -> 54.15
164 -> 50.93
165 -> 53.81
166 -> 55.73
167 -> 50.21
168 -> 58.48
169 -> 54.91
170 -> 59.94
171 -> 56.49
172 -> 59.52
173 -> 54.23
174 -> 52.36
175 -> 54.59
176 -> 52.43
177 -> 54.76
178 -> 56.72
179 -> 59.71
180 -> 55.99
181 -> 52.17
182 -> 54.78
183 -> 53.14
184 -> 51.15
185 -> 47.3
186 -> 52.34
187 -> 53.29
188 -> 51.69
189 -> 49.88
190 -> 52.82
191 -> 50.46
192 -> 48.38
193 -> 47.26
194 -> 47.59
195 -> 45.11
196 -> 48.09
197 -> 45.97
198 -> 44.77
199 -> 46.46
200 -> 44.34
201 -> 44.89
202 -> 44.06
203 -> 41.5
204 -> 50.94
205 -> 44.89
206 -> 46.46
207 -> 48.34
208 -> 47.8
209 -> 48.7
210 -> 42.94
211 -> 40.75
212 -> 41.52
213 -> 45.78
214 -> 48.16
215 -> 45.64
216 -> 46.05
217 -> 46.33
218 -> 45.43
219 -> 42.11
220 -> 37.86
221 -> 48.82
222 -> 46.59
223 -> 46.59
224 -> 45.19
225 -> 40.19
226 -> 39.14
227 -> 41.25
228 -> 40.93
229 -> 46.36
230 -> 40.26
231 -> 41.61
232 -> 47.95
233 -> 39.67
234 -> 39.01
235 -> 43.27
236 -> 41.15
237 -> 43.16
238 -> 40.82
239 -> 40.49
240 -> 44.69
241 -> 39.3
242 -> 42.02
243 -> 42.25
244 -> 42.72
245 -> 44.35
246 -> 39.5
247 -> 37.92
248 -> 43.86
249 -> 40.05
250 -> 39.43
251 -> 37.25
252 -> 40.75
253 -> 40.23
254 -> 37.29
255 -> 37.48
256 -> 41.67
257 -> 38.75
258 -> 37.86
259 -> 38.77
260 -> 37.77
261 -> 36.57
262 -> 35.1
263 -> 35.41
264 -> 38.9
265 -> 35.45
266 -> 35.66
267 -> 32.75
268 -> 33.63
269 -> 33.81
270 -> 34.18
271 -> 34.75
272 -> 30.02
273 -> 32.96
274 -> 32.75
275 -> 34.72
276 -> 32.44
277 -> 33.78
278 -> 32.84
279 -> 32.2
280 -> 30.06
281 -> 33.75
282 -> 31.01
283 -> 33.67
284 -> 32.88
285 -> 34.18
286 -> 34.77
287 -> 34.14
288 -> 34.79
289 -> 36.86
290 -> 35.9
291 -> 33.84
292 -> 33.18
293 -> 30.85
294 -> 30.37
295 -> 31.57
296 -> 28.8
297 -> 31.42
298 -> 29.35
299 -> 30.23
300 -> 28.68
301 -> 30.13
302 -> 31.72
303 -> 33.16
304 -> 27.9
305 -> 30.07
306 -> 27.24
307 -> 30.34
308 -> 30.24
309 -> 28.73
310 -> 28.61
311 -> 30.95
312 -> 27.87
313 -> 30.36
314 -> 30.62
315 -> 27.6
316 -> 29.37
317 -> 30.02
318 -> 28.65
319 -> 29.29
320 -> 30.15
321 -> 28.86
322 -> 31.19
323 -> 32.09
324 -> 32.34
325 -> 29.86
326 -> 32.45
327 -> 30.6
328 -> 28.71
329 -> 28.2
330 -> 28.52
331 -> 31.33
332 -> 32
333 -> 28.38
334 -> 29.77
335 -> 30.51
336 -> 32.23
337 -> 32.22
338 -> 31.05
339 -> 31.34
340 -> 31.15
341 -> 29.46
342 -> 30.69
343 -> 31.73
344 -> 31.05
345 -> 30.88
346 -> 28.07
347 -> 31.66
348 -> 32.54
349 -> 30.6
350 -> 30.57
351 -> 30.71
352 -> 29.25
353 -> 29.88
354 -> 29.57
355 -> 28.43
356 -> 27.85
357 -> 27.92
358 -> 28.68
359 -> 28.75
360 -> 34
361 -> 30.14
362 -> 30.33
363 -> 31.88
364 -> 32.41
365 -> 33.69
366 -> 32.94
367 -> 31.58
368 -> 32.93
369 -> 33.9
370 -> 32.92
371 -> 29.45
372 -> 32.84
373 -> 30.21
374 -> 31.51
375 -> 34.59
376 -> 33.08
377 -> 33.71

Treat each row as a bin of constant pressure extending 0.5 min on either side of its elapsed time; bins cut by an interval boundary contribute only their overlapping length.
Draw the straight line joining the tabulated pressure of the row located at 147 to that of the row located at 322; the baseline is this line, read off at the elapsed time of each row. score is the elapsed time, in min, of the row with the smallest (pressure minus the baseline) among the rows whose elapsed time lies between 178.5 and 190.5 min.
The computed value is 185 min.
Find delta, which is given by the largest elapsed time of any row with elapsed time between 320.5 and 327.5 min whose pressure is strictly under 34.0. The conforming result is 327 min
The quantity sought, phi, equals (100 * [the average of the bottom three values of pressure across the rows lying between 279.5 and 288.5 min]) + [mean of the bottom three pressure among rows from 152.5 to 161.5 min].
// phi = 3180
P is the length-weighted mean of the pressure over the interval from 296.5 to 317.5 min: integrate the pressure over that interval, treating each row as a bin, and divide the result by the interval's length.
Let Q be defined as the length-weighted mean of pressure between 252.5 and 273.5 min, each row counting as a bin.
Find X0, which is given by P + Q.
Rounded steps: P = 30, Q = 36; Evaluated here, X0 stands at 66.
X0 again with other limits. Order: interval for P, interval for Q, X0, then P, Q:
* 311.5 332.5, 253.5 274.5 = 66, 30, 36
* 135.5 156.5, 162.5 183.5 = 103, 48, 55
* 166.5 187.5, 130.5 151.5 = 103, 55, 49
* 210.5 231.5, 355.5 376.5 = 75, 44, 32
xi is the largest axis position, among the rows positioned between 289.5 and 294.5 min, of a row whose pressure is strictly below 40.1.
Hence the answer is 294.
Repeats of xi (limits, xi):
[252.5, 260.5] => 260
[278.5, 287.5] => 287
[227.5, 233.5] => 233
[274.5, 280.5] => 280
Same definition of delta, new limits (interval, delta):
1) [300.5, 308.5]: 308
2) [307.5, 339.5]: 339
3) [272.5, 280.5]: 280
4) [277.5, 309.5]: 309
